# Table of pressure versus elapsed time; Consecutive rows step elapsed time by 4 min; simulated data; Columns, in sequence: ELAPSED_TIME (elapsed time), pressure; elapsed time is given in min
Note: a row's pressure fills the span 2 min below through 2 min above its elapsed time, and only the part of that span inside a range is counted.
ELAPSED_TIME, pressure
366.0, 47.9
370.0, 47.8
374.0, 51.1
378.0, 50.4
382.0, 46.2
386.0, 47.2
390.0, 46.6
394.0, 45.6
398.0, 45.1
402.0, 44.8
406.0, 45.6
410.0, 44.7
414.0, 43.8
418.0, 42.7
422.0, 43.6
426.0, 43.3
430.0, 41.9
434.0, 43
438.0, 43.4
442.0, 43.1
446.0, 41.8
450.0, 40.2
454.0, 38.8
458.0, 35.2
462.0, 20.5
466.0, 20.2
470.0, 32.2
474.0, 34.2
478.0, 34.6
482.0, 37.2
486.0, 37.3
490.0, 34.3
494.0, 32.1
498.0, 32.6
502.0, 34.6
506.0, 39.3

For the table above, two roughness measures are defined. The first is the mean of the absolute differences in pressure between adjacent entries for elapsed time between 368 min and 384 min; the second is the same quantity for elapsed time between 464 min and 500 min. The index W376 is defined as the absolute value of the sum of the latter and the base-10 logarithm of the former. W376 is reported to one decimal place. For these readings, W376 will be 3.3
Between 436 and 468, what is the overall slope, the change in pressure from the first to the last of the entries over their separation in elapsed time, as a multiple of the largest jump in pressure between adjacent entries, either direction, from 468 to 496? -0.28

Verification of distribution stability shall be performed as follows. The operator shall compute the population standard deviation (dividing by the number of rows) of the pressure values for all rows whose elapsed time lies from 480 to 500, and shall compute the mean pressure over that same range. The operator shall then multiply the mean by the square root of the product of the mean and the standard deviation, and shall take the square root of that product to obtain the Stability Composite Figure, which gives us 17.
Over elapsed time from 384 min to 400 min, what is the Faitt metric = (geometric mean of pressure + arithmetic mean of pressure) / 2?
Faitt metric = 46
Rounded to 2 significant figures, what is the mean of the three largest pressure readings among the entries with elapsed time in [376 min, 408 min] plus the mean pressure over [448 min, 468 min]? 79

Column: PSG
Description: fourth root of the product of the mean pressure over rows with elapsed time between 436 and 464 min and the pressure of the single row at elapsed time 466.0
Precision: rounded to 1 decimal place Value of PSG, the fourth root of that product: 5.2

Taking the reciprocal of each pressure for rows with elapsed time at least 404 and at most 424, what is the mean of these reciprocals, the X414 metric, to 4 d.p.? 0.0227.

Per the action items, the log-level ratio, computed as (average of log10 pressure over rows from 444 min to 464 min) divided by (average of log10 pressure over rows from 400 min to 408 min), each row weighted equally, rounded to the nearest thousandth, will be 0.927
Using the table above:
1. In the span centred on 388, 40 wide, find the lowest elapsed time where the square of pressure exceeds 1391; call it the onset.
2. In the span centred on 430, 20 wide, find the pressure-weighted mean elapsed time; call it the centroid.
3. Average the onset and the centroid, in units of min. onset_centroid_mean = 400.0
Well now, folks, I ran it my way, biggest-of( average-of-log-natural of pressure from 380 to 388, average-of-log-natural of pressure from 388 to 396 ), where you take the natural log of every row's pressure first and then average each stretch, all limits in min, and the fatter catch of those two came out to 3.84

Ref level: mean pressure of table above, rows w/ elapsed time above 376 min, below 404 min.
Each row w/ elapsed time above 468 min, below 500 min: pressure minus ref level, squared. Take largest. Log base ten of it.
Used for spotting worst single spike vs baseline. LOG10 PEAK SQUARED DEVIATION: 2.3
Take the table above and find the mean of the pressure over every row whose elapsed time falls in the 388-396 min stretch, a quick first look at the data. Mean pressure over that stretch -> 46.1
